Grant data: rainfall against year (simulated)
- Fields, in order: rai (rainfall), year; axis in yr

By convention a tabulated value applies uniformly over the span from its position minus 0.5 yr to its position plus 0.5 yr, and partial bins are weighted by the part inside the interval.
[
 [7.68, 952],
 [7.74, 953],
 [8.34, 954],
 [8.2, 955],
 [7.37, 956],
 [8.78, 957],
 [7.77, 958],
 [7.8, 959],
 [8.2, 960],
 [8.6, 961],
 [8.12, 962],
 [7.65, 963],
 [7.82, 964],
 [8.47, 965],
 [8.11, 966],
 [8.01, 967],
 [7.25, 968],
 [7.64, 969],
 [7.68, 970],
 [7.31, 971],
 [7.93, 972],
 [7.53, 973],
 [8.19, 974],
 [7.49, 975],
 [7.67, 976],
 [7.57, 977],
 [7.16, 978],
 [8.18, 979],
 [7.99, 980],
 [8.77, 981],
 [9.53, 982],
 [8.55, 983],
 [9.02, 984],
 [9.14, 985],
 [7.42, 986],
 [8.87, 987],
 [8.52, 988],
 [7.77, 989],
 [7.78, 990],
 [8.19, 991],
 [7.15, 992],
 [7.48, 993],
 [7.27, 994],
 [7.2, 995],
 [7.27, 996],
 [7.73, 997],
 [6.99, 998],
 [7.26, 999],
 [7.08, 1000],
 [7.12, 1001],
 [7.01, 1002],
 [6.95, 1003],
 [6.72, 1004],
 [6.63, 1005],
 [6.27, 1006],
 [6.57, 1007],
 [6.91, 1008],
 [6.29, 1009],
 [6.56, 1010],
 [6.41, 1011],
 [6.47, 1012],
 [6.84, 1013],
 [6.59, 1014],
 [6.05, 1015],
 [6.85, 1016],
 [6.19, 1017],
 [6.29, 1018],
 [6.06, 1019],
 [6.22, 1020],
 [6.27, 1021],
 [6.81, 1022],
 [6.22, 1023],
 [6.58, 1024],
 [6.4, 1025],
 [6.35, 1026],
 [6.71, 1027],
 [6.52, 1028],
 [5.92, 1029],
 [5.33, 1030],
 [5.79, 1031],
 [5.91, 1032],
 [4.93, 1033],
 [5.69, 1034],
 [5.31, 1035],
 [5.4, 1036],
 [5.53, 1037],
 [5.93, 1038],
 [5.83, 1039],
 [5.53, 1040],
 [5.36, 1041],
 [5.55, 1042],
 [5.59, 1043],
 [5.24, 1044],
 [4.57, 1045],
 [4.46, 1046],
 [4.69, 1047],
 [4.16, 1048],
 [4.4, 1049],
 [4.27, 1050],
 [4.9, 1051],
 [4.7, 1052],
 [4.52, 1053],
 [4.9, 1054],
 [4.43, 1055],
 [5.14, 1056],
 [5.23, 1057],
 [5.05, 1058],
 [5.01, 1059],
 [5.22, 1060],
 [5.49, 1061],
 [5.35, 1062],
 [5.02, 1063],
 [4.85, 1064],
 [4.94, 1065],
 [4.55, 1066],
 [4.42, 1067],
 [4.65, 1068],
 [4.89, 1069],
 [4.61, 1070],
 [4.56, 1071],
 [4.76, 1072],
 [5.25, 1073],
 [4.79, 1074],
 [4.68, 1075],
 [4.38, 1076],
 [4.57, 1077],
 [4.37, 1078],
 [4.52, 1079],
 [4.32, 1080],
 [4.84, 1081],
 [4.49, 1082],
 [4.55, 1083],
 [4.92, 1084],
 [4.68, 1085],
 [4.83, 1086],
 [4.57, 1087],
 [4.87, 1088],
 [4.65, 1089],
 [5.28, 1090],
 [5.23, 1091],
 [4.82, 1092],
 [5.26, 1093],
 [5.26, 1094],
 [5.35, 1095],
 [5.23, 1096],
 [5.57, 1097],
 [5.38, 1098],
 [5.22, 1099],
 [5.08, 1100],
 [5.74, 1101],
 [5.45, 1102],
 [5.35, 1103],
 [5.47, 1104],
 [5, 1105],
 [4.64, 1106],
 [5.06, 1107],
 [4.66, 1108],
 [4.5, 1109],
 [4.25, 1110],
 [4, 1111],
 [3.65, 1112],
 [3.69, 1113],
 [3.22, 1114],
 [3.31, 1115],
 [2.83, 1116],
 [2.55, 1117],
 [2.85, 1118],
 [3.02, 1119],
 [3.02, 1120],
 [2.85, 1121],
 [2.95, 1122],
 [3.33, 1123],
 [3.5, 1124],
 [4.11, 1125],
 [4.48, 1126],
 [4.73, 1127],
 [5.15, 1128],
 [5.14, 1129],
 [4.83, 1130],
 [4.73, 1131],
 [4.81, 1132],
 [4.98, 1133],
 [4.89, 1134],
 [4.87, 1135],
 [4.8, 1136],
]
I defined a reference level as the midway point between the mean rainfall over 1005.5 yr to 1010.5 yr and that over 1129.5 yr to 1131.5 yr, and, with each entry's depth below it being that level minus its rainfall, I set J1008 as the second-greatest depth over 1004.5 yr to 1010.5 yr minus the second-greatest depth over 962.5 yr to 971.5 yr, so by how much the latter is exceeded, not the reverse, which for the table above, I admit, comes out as 1.0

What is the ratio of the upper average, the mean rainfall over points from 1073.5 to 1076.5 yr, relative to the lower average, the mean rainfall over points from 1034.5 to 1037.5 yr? 0.85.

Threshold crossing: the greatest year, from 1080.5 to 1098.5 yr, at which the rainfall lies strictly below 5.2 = 1092 yr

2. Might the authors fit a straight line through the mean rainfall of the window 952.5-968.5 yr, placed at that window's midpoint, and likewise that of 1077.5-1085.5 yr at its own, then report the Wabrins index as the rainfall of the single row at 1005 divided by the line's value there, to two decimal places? 0.98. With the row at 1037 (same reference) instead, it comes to 0.95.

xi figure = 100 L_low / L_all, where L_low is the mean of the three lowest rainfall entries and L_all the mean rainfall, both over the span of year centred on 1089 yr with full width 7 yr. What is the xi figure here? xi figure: 95.6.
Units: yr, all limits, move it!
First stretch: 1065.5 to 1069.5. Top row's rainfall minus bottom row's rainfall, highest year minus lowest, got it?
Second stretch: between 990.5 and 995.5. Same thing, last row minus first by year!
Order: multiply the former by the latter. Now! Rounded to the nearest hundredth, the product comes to -0.34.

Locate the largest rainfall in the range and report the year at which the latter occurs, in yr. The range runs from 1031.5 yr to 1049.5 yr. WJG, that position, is 1038 yr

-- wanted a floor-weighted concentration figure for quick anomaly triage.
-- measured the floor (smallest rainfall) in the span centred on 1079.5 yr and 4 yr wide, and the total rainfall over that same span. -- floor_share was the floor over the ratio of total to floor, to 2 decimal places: 1.03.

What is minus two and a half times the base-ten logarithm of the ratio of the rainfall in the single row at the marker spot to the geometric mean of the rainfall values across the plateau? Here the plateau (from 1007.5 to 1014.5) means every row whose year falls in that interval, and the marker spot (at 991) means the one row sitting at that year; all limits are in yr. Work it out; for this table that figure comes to -0.24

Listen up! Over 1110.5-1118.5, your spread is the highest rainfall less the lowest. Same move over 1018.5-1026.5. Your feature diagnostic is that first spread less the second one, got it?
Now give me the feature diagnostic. 0.70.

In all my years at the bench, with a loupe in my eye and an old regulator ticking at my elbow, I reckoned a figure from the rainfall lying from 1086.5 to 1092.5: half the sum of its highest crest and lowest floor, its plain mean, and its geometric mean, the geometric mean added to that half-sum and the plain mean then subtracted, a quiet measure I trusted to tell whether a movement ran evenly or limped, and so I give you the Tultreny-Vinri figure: 4.9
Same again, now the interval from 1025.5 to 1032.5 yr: 6.0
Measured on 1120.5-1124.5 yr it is 3.2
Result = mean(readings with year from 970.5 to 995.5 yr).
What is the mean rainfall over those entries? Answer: 8.0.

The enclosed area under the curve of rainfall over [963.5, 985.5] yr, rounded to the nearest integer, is 177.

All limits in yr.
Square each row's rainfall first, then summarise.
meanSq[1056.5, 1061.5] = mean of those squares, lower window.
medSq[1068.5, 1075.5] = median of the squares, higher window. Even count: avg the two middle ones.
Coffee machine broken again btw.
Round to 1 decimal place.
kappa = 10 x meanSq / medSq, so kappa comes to 11.9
